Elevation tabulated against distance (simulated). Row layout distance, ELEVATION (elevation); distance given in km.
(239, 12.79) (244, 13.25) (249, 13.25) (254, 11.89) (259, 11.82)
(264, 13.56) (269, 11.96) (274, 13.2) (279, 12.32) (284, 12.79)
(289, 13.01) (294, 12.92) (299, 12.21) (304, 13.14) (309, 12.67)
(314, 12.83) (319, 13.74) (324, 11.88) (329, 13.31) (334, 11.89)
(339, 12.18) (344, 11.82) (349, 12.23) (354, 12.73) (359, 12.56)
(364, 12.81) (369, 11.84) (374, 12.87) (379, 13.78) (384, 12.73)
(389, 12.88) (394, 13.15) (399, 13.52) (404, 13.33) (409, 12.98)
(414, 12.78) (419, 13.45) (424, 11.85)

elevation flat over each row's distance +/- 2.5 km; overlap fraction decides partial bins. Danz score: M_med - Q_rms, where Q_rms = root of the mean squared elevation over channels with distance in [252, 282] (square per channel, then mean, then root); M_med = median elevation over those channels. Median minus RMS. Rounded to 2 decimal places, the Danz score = -0.34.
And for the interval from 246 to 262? -0.45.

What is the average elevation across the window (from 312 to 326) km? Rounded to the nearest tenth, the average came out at 12.8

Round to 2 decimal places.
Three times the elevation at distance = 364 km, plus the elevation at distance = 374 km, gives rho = 51.30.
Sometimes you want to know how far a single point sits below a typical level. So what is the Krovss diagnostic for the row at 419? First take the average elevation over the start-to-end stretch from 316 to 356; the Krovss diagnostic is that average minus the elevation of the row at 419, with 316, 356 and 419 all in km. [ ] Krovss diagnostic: -1.0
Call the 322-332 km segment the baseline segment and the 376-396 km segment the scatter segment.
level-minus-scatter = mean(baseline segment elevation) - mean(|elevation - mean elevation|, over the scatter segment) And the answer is 12.27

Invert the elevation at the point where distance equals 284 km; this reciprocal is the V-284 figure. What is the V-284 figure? 0.0782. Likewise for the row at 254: 0.0841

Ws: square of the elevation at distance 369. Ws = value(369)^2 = 140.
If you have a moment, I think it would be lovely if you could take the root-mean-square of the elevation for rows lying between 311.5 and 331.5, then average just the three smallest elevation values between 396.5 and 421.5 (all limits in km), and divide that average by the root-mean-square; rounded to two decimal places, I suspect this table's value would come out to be 1.01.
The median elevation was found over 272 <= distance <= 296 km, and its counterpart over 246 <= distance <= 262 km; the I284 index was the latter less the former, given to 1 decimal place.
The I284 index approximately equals -1.0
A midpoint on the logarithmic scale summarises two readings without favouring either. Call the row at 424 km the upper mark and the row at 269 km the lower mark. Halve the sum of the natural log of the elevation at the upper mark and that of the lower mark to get 2.48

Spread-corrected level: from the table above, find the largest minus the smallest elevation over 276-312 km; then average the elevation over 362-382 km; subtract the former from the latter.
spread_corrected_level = 11.89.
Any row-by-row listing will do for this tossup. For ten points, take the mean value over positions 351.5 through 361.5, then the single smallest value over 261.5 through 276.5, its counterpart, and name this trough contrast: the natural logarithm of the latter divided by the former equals -0.056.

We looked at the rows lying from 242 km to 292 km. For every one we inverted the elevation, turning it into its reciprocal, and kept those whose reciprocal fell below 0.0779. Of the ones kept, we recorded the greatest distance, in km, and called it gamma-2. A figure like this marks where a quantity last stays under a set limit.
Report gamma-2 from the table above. 289 km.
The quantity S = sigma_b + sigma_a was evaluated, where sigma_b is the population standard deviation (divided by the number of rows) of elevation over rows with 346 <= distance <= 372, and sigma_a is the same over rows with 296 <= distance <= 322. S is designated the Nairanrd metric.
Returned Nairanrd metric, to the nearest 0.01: 0.87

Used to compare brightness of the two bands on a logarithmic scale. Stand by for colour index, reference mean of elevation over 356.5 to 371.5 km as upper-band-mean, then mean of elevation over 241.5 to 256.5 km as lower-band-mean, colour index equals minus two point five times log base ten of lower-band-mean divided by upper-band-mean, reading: -0.034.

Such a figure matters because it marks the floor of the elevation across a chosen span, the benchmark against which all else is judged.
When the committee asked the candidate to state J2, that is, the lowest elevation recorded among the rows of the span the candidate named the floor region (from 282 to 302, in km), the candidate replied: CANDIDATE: 12.21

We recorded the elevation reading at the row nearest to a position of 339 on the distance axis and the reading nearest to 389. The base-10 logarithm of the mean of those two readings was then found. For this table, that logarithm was 1.10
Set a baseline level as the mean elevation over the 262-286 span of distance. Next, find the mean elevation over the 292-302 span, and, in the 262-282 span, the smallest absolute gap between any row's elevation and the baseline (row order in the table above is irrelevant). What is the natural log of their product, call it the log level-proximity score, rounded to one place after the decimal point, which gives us 1.7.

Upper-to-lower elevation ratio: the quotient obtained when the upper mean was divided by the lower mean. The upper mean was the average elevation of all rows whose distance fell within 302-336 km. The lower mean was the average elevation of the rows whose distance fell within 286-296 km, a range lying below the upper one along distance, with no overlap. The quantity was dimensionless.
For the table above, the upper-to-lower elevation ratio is 0.99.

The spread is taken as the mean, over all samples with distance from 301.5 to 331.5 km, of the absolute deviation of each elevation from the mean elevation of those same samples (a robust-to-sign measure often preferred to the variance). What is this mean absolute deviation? 0.47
